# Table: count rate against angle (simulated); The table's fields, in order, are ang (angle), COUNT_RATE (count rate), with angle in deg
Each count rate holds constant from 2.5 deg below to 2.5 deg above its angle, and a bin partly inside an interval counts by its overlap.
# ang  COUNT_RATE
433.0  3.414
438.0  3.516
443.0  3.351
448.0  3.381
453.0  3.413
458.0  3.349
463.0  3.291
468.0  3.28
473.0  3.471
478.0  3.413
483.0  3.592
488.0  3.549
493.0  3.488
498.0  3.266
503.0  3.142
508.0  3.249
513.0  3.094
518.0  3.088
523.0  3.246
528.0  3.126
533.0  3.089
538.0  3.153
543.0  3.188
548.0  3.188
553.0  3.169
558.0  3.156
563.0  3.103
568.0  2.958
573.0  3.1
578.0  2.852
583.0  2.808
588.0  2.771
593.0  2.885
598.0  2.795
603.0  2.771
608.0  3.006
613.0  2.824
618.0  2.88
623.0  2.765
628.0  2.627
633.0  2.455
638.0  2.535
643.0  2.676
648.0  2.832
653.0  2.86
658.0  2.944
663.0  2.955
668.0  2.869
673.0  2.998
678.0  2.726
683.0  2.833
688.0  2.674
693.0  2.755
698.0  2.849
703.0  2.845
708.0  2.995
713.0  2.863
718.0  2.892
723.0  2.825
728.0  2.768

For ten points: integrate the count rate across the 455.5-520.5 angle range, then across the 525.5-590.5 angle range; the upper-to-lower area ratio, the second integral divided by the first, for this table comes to 0.917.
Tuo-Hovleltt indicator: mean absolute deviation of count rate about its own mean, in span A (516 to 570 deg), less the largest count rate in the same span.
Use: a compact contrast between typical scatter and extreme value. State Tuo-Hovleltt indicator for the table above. -3.19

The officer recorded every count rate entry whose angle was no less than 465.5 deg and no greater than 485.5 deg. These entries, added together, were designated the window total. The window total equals 13.8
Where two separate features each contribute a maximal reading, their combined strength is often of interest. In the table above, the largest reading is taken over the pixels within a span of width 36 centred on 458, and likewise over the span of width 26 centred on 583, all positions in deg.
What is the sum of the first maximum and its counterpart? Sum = 6.57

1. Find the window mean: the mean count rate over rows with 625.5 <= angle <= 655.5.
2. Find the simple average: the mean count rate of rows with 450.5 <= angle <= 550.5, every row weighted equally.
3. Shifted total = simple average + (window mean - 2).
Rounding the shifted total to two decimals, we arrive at 3.95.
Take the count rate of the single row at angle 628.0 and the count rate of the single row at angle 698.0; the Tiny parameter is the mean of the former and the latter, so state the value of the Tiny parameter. 2.74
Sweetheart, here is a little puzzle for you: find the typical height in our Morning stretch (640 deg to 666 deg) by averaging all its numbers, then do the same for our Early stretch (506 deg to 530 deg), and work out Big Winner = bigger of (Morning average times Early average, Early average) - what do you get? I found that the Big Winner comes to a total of 9.0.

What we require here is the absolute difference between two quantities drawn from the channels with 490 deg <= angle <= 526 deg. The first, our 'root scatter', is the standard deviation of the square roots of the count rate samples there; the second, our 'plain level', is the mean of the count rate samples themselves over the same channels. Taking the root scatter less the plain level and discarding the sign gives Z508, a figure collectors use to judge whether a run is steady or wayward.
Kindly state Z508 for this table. 3.19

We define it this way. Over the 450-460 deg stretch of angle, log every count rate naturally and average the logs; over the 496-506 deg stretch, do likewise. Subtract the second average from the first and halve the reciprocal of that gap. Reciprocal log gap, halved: 9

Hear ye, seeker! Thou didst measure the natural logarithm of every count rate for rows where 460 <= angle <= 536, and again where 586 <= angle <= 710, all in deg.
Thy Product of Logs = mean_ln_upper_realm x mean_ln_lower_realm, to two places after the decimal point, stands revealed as 1.23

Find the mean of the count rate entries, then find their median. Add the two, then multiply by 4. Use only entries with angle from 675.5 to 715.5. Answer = 22.6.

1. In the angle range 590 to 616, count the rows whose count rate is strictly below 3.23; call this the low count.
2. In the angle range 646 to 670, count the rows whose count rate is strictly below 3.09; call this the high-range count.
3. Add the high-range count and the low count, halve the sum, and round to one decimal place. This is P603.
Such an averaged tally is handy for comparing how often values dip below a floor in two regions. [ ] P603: 5.0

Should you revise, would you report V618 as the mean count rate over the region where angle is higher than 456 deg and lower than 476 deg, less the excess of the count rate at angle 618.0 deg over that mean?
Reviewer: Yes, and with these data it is 3.8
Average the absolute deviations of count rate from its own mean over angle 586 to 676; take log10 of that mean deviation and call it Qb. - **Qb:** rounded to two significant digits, -0.94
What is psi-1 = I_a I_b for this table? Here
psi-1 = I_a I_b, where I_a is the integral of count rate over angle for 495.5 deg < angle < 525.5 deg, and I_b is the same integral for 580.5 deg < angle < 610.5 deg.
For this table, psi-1 8128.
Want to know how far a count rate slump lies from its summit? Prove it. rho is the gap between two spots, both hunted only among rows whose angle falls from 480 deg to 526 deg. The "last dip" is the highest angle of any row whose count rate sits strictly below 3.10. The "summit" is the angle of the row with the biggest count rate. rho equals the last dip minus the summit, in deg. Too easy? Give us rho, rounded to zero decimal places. 35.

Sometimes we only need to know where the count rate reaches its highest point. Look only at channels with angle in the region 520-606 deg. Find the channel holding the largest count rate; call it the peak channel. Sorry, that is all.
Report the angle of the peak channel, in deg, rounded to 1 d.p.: 523.0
